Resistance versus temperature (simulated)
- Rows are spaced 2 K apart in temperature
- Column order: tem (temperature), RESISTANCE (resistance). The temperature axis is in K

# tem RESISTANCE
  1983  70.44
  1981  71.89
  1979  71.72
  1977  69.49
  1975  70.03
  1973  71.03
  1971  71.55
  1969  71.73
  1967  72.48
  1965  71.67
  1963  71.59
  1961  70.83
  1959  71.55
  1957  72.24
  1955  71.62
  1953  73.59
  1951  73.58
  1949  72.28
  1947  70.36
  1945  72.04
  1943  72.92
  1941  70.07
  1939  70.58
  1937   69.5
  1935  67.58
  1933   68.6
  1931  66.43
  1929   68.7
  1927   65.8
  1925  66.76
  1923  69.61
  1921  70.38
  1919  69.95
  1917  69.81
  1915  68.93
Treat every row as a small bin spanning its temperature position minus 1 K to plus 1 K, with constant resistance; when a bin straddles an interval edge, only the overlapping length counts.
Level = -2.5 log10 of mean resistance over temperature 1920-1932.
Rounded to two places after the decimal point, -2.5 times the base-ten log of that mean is -4.58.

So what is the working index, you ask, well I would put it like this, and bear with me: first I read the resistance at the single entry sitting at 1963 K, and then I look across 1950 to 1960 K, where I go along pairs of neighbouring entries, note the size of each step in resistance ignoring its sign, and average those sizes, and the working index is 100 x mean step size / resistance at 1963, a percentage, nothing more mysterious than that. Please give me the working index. 1.15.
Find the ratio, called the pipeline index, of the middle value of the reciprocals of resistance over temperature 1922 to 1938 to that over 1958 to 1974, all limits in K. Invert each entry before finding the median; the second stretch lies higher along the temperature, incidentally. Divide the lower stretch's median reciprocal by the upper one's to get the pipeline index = 1.051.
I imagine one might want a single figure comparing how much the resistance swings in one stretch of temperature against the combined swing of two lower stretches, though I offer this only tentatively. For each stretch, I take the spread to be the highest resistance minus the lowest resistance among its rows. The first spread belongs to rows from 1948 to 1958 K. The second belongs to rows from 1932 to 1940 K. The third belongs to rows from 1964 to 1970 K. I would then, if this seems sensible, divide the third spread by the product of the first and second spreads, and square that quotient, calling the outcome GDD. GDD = 0.019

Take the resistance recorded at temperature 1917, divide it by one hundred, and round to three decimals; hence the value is 0.698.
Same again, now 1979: 0.717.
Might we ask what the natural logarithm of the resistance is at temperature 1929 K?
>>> 4.23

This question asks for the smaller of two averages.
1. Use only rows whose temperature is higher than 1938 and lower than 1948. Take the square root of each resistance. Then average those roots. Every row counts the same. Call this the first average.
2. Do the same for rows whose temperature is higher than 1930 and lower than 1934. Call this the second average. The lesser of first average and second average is 8.22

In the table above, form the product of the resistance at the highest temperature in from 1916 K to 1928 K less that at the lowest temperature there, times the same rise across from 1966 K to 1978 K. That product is 12.0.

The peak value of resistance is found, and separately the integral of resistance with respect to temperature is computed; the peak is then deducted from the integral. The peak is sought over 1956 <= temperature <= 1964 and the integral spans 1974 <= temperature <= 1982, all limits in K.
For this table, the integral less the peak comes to 494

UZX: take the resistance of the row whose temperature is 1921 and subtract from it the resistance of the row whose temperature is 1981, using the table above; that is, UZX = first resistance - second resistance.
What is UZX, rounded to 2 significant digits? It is -1.5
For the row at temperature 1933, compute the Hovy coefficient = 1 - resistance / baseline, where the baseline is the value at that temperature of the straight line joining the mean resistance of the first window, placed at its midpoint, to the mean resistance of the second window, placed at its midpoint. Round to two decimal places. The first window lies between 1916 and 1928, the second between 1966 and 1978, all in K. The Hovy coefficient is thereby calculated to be 0.01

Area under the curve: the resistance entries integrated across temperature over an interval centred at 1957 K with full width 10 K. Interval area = 720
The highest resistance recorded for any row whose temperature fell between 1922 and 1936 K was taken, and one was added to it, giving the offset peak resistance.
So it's 70.6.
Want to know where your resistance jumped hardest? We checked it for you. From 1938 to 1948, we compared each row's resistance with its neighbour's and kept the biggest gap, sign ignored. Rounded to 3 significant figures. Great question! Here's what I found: 2.85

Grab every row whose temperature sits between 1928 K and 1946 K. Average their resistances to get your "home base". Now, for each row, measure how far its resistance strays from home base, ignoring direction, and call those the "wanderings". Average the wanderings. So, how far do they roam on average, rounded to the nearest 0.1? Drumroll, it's 1.6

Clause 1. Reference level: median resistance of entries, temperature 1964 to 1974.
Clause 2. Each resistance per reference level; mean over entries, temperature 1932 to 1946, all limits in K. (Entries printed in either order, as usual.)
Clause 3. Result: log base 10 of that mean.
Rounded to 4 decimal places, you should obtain -0.0091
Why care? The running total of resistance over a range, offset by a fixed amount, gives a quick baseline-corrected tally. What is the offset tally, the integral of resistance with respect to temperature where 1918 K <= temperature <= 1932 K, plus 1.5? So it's 957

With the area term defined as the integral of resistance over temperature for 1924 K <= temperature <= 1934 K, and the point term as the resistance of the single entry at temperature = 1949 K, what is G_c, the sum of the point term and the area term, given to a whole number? 745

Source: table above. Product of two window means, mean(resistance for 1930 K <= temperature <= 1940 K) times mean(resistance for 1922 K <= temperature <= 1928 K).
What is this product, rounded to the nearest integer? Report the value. 4619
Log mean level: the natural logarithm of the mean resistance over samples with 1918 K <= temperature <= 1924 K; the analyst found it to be 4.25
